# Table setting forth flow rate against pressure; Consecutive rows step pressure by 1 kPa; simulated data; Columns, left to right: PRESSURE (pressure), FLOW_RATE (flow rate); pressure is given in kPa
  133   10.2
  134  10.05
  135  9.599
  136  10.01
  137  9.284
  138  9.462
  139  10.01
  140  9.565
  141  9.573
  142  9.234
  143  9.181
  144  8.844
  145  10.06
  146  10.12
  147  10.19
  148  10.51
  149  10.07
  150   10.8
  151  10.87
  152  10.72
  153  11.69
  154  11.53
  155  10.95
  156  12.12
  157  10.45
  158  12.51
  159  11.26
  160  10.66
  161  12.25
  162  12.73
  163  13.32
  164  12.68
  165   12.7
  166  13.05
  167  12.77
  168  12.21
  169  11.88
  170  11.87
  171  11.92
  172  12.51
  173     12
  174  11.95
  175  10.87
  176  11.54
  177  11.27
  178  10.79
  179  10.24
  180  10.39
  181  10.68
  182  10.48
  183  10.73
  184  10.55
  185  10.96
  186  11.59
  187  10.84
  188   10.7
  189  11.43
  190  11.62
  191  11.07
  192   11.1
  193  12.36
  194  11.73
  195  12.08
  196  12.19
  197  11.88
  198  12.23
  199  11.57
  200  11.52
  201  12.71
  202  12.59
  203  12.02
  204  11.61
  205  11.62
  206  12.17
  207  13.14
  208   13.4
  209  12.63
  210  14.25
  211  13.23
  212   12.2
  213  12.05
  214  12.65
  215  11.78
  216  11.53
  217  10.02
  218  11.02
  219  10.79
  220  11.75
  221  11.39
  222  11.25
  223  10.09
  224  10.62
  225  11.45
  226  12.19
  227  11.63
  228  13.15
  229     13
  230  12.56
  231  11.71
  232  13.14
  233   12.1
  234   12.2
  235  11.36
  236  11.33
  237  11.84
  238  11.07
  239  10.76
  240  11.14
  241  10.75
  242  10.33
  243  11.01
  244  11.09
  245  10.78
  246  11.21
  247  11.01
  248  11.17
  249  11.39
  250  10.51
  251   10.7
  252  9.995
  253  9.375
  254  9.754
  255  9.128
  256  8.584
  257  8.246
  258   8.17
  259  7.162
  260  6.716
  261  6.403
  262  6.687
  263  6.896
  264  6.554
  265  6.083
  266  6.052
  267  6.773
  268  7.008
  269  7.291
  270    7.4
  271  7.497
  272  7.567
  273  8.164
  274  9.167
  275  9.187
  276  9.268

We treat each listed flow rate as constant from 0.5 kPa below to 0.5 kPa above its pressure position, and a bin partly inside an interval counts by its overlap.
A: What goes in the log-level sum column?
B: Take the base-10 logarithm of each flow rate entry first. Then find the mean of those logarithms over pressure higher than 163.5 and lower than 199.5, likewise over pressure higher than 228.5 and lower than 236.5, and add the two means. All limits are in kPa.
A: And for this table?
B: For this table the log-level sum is 2.15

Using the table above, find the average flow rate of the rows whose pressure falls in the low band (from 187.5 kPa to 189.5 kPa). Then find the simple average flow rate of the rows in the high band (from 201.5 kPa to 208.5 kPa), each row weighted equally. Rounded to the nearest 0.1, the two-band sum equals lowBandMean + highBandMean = 23.4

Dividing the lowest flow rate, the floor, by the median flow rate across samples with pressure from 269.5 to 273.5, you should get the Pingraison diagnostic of 0.982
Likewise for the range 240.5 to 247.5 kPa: 0.938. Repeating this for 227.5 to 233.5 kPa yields 0.916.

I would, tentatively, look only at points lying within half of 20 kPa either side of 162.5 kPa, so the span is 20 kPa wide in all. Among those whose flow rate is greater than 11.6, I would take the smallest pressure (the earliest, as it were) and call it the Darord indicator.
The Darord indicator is 153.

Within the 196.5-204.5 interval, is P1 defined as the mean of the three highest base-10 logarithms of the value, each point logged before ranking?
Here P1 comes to 1.10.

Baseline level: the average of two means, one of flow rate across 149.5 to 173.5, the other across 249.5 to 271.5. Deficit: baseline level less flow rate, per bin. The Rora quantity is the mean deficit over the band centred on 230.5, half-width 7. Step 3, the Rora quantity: -2.1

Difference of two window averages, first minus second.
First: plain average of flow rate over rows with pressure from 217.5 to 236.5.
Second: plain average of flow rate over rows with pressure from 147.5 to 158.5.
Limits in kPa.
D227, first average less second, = 0.61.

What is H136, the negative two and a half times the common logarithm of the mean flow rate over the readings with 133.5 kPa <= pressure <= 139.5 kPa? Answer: -2.47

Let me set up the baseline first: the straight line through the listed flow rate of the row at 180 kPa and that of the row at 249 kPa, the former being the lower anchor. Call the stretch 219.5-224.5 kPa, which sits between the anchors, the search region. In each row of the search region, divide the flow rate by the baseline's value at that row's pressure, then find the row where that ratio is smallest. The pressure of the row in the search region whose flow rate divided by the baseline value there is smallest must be 223 kPa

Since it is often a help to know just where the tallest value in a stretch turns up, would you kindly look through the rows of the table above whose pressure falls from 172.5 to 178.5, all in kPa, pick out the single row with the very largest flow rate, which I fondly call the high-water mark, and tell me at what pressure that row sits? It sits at 173 kPa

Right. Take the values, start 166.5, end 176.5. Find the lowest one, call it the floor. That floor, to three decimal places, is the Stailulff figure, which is 10.870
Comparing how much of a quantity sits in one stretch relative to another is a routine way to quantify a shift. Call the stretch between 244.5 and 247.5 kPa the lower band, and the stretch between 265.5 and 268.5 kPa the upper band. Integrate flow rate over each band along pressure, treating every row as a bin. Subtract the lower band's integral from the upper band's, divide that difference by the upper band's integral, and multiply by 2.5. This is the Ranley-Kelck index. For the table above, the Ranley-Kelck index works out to -1.7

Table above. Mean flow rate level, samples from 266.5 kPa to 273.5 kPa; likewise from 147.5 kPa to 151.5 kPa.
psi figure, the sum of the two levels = 17.9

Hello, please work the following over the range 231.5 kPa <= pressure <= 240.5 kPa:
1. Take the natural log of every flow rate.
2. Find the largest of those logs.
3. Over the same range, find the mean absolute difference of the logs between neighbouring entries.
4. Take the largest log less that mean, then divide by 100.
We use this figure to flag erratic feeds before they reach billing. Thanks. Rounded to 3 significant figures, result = 0.0253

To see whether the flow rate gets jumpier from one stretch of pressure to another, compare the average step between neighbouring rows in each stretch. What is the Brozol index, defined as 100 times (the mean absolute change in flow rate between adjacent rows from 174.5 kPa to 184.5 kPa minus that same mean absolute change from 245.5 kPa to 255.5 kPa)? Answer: -10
